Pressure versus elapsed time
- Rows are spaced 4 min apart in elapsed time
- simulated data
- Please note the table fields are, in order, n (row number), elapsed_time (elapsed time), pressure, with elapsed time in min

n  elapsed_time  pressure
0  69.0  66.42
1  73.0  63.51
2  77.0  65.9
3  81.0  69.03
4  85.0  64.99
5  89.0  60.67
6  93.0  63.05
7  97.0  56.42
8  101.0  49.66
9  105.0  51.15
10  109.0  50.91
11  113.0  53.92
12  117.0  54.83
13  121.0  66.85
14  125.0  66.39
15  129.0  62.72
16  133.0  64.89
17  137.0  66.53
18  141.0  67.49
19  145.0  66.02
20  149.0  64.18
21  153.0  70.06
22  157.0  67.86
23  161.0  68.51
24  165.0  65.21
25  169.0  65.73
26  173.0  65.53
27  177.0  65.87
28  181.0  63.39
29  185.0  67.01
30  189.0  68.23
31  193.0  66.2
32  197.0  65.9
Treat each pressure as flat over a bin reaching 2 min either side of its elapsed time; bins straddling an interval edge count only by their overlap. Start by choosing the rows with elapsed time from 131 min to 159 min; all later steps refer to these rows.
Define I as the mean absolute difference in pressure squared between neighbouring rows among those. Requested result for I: 312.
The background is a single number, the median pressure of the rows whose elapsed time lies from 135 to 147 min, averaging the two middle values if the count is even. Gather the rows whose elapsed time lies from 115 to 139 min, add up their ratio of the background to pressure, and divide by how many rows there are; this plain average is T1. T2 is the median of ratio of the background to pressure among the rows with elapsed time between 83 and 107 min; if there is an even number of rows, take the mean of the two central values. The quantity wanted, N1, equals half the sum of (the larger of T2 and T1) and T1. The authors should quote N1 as 1.09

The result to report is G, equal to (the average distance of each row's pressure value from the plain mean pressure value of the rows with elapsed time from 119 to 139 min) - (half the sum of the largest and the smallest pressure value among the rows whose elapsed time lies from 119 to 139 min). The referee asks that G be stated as -63.4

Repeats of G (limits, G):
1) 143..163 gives -65.3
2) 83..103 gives -52.6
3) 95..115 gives -50.8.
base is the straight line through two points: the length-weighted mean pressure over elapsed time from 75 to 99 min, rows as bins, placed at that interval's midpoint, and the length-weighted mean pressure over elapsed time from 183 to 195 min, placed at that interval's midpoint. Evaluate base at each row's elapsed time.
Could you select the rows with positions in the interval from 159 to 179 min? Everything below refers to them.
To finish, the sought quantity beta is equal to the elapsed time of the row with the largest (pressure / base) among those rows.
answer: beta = 161.0 min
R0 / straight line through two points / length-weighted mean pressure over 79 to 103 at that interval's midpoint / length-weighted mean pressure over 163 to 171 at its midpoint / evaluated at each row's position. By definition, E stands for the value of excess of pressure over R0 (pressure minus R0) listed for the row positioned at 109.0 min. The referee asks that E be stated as -10.9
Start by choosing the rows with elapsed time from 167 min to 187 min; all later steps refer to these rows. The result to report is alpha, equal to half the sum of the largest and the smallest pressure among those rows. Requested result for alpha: 65.2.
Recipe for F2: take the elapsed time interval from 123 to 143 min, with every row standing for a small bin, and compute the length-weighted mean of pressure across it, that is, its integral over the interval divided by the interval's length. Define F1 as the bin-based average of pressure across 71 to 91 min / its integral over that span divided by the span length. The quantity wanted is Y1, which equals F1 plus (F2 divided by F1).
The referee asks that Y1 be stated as 65.8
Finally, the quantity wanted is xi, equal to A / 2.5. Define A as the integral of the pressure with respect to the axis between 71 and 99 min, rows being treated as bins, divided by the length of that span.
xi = 25.3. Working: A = 63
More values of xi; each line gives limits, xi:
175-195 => 26.5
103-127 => 22.9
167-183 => 26.1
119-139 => 26.2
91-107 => 22.0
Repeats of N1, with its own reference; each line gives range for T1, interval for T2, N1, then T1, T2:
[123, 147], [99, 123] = 1.14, 1.01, 1.27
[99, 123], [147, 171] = 1.23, 1.23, 1.00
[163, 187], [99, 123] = 1.14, 1.02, 1.27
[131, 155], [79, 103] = 1.04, 1.00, 1.08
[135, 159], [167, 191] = 1.00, 0.99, 1.01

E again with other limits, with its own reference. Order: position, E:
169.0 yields 0.1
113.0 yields -8.1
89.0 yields 0.2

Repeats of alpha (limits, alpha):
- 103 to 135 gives 58.9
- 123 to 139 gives 64.6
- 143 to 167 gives 67.1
